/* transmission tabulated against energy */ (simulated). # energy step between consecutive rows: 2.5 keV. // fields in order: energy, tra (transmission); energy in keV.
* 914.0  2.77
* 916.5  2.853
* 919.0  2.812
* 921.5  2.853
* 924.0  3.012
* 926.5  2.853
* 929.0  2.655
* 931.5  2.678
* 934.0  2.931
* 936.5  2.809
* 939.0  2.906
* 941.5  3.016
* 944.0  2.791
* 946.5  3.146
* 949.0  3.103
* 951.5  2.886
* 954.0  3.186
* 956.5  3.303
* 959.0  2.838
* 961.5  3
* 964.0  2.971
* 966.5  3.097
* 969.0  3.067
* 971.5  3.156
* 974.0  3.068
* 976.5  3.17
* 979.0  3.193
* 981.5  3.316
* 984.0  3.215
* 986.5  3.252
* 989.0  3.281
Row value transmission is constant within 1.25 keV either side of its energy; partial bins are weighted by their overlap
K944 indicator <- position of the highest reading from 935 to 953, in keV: 946.5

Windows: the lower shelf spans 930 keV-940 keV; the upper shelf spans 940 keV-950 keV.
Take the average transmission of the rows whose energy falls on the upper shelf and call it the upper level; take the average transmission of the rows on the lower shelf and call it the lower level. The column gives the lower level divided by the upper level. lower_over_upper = 0.94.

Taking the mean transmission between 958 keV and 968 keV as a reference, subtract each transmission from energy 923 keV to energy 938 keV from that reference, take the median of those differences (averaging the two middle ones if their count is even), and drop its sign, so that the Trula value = 0.15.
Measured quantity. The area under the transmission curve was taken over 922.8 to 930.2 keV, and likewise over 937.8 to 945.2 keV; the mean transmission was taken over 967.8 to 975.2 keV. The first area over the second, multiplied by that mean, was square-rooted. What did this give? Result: 1.740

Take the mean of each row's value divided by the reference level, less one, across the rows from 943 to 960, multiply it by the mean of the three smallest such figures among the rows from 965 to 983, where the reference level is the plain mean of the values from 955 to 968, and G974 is 0.0000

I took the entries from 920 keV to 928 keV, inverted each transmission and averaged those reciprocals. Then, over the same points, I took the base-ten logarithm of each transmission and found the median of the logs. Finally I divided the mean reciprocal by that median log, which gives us 0.76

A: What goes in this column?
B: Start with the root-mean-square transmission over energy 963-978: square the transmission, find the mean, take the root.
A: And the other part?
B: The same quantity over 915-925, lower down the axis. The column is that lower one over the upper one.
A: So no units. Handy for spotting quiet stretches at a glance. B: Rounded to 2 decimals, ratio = 0.93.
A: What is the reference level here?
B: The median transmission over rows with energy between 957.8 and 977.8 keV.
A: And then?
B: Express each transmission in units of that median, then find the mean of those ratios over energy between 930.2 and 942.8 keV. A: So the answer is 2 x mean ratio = 1.87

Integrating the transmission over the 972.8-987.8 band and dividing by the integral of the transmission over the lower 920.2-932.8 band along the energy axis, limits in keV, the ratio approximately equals 1.4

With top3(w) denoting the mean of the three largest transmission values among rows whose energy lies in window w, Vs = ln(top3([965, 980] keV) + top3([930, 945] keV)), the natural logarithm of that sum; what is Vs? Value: 1.812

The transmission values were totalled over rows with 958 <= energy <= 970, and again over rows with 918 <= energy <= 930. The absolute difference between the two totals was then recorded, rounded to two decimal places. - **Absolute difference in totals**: 0.79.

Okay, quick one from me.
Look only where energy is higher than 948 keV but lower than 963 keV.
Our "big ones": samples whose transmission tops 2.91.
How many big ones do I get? 4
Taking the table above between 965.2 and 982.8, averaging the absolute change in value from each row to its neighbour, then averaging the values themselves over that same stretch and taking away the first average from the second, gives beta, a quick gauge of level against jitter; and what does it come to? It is 3.08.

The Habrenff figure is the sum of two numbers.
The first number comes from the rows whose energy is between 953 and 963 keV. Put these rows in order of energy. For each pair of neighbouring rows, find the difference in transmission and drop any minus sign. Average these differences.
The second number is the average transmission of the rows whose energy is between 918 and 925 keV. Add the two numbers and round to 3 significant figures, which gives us 3.14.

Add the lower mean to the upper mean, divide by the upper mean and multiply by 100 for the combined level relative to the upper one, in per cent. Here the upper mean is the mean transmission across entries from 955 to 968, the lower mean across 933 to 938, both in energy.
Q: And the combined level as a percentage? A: 194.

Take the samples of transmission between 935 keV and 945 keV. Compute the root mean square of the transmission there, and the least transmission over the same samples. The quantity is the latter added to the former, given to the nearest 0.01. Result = 5.67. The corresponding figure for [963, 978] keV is 6.06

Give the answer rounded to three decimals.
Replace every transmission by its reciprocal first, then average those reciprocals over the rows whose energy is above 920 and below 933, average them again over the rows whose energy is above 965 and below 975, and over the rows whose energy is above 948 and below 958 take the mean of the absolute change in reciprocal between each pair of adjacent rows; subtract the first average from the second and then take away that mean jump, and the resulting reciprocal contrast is -0.056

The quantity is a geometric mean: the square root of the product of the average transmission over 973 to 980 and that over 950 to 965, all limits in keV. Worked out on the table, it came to 3.09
